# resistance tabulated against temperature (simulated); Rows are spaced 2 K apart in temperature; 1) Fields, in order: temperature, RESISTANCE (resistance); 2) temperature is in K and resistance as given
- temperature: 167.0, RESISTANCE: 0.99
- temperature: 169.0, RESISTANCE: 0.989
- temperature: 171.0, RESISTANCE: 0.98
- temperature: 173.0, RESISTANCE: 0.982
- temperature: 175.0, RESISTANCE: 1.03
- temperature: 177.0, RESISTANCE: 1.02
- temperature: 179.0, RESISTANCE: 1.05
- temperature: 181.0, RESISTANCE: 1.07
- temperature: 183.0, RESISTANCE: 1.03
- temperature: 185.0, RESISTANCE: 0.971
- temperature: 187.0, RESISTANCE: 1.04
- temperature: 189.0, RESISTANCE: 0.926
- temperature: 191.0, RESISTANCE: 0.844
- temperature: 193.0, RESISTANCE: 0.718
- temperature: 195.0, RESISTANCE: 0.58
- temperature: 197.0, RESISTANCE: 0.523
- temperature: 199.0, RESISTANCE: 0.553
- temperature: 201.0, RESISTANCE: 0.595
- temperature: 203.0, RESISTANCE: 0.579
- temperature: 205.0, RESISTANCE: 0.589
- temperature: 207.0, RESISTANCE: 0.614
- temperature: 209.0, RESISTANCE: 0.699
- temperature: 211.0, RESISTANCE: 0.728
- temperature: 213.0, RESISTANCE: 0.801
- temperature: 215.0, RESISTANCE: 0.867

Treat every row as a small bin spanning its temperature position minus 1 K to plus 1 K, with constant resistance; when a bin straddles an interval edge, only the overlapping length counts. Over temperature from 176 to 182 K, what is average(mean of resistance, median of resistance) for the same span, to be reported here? 1.0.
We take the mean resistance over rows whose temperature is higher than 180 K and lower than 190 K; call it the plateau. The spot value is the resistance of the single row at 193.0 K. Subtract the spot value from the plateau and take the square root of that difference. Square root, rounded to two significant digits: 0.54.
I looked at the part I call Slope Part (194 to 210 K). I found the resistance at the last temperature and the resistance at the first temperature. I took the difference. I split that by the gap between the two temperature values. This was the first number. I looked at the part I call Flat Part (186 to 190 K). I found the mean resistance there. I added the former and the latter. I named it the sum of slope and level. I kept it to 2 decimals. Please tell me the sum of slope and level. 0.99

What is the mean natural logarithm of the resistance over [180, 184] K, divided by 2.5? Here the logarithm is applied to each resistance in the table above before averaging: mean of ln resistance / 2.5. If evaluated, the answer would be 0.02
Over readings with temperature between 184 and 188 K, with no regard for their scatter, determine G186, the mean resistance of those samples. 1.01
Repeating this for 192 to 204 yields 0.59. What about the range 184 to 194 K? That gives 0.90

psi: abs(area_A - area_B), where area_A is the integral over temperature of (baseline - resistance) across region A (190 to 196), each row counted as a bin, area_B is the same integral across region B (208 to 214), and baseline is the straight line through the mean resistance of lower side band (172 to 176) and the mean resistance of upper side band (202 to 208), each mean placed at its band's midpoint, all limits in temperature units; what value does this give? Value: 1.6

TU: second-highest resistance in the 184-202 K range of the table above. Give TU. 0.971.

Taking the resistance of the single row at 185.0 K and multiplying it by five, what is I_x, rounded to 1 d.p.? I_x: 4.9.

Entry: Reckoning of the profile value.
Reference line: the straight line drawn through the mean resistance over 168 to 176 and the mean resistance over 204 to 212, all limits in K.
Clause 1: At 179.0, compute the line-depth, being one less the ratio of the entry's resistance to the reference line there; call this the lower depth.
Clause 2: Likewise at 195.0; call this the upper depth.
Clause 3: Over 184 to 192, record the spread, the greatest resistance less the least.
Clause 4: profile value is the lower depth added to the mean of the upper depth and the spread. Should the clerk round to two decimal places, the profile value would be 0.10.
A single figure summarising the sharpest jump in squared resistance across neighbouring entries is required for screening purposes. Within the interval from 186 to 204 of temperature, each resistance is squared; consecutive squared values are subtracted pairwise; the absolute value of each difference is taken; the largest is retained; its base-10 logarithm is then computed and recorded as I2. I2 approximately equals -0.65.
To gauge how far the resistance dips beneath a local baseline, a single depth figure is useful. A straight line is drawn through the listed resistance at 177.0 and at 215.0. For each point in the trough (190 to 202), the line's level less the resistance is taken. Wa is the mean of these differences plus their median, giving 0.7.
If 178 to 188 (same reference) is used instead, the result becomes -0.1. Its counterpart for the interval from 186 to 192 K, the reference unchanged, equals 0.1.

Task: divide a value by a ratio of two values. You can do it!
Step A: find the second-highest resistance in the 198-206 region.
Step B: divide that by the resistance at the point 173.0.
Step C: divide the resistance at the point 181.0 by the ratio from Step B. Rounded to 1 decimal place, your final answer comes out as 1.8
